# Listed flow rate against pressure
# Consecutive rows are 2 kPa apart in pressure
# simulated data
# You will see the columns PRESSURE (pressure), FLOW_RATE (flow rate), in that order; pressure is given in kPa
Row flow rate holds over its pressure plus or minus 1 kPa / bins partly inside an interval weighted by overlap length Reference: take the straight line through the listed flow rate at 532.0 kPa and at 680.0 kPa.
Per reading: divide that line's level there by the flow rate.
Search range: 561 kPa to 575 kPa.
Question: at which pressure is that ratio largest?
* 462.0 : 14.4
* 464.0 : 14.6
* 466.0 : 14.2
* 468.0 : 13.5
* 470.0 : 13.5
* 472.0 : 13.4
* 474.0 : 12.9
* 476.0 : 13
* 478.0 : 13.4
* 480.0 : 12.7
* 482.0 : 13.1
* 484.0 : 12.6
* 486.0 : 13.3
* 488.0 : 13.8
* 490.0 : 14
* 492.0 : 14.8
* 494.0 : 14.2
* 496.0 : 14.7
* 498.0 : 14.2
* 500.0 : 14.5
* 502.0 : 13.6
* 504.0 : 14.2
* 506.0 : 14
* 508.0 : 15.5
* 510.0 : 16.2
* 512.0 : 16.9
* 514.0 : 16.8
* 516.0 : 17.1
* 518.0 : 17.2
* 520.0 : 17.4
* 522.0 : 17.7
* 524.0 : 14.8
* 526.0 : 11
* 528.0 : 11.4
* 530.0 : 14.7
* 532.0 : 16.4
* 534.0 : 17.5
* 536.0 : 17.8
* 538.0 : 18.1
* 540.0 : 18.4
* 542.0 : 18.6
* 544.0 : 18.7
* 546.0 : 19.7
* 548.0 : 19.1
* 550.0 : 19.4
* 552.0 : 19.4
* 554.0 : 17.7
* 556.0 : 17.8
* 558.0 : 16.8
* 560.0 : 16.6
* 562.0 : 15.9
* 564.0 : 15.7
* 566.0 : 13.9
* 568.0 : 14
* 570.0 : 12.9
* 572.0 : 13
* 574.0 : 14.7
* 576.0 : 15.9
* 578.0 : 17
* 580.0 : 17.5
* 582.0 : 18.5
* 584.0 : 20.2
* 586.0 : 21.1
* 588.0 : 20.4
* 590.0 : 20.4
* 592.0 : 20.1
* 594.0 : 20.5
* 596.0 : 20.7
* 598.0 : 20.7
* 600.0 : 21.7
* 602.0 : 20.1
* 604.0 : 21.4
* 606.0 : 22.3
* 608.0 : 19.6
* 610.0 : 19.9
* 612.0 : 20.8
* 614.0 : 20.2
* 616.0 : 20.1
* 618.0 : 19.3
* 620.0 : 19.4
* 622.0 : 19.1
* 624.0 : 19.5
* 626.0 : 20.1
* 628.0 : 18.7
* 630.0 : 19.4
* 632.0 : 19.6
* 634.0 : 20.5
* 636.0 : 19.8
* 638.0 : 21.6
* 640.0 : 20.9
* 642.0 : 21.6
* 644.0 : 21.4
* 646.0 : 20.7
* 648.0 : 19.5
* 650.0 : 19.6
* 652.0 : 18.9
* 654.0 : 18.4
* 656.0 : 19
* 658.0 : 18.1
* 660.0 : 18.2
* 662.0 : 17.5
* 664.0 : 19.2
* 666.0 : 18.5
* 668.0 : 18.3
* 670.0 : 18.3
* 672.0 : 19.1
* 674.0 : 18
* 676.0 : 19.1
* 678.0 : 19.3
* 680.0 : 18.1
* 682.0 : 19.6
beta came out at 570.0 kPa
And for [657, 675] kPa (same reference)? 662.0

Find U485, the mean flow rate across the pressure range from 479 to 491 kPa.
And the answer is 13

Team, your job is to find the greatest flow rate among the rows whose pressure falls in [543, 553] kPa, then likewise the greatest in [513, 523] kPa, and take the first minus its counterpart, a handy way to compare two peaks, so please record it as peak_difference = 2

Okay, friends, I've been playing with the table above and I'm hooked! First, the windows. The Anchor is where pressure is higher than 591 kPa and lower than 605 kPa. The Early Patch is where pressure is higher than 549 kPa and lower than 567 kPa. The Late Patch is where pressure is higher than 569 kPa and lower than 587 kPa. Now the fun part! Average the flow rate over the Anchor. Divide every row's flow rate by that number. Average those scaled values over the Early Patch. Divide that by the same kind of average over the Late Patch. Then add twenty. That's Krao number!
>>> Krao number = 21.02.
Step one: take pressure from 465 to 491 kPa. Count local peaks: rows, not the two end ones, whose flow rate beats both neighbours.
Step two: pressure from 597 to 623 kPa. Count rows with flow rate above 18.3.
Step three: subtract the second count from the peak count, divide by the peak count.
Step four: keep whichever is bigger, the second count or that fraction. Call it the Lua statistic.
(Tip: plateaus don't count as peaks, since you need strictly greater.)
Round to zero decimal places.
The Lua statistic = 13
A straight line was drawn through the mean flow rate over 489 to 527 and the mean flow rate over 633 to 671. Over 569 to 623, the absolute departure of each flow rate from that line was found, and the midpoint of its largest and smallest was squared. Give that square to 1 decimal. 4.7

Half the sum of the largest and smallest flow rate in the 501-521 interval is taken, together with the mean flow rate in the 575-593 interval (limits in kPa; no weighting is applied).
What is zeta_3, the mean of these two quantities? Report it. 17.3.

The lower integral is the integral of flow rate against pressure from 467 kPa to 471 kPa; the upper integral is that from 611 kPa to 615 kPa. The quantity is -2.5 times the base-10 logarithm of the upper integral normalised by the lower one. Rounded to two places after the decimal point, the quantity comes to -0.45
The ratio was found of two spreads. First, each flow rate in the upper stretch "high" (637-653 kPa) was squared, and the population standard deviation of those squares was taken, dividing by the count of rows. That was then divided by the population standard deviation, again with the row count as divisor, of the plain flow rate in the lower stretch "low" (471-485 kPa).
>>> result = 138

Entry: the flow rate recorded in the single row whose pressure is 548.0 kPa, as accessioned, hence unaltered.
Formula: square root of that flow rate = 4.37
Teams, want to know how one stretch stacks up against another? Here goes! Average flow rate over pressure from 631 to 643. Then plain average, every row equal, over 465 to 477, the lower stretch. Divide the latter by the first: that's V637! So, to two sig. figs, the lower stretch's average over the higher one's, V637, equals 0.65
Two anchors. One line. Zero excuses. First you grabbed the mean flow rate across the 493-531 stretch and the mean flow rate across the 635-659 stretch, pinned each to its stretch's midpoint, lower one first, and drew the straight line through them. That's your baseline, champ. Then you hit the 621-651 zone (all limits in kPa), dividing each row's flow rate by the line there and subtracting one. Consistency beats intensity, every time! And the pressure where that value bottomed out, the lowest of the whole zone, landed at 628.0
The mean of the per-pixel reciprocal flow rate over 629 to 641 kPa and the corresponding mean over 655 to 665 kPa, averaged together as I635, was 0.0519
